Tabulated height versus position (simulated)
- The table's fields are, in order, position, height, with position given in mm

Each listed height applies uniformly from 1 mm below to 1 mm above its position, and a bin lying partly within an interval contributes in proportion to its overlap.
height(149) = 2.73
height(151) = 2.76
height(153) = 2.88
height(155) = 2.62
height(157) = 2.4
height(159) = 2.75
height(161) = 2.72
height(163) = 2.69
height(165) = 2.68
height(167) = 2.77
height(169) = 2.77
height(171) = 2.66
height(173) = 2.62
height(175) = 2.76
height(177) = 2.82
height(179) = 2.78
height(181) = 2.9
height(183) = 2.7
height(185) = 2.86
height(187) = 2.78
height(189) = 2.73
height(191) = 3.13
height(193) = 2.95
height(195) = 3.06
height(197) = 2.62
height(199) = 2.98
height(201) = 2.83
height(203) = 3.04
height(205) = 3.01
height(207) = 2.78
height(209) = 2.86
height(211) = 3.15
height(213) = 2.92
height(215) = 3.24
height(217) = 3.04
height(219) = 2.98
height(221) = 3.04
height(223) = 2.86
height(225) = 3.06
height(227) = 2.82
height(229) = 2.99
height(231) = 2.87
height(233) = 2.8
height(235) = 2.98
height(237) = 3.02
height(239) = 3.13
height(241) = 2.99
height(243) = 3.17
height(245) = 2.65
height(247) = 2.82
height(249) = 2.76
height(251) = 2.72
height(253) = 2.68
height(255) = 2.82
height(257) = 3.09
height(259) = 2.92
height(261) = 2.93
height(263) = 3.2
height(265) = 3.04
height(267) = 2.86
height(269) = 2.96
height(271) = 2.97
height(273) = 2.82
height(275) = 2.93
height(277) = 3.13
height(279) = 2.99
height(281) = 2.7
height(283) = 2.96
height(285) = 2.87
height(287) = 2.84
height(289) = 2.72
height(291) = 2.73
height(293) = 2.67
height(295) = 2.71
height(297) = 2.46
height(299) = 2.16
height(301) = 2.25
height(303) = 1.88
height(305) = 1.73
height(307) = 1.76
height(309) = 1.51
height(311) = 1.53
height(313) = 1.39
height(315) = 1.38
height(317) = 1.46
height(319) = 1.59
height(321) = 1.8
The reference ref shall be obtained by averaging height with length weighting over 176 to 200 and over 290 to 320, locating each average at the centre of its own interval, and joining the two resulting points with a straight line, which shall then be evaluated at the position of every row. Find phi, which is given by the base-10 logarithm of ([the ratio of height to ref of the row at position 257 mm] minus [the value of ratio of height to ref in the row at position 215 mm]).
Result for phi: -0.97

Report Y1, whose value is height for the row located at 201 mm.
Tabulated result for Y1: 2.83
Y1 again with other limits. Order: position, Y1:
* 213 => 2.92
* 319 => 1.59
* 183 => 2.7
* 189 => 2.73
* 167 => 2.77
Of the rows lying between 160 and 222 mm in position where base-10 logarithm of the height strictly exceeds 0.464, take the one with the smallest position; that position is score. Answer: 191 mm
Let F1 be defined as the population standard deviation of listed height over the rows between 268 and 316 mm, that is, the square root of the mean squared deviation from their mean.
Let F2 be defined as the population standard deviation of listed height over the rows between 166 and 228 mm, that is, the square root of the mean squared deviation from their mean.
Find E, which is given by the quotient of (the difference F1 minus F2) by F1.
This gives 0.73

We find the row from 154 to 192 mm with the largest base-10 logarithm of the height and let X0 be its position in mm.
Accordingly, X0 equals 191 mm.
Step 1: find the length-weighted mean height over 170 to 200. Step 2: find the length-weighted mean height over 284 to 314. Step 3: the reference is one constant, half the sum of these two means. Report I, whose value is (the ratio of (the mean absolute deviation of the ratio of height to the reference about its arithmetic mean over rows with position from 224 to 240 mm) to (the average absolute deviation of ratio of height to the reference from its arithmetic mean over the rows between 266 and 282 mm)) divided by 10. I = 0.10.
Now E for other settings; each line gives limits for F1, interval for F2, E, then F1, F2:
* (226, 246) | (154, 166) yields 0.23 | 0.15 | 0.116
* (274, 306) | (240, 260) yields 0.58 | 0.39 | 0.167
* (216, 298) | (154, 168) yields 0.27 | 0.16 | 0.116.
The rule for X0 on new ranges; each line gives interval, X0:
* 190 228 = 215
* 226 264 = 263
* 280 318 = 283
